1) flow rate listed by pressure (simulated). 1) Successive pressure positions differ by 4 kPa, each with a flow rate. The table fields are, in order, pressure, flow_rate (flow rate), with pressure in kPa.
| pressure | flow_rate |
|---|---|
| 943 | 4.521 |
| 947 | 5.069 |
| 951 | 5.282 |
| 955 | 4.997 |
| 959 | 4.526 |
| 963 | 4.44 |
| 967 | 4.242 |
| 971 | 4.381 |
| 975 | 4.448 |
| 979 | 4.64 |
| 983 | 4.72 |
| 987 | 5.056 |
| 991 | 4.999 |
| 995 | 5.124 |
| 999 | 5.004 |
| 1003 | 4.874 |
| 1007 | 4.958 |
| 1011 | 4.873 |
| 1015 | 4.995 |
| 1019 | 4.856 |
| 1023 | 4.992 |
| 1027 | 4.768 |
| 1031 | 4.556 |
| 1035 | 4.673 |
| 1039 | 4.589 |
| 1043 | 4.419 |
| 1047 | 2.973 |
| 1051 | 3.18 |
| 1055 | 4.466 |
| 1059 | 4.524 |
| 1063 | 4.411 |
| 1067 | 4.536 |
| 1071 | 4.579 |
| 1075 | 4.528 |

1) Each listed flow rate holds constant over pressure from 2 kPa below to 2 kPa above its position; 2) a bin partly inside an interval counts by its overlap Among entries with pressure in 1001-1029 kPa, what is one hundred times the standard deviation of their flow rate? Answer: 8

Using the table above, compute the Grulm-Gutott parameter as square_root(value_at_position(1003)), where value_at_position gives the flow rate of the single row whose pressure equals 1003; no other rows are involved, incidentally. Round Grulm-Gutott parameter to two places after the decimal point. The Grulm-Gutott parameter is 2.21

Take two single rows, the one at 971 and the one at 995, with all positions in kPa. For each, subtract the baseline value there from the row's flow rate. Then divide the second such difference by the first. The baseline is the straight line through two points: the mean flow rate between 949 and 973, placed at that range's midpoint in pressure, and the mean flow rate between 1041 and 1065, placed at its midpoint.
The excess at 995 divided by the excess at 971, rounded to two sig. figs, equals -3.7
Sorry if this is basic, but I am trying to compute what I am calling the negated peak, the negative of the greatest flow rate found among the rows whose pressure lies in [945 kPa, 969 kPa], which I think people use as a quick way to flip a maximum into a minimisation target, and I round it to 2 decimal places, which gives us -5.28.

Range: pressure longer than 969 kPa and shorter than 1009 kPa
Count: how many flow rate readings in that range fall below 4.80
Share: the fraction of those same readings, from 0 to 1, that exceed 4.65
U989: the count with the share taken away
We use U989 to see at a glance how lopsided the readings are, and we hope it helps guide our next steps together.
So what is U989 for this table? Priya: 3.3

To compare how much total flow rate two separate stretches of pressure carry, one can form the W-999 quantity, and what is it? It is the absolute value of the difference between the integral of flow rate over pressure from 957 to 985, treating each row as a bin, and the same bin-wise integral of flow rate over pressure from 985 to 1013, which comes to 14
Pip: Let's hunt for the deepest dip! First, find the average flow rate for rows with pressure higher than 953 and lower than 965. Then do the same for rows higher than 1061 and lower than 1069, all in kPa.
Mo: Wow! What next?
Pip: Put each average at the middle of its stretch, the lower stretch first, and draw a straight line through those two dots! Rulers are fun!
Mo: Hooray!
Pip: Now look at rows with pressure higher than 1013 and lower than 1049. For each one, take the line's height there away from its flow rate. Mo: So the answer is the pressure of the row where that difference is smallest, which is 1047 kPa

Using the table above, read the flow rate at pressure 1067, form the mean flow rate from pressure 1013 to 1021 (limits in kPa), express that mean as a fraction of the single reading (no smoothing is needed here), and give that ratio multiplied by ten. 10.9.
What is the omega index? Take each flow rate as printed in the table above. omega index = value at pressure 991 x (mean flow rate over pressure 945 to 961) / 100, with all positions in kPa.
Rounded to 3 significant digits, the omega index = 0.248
